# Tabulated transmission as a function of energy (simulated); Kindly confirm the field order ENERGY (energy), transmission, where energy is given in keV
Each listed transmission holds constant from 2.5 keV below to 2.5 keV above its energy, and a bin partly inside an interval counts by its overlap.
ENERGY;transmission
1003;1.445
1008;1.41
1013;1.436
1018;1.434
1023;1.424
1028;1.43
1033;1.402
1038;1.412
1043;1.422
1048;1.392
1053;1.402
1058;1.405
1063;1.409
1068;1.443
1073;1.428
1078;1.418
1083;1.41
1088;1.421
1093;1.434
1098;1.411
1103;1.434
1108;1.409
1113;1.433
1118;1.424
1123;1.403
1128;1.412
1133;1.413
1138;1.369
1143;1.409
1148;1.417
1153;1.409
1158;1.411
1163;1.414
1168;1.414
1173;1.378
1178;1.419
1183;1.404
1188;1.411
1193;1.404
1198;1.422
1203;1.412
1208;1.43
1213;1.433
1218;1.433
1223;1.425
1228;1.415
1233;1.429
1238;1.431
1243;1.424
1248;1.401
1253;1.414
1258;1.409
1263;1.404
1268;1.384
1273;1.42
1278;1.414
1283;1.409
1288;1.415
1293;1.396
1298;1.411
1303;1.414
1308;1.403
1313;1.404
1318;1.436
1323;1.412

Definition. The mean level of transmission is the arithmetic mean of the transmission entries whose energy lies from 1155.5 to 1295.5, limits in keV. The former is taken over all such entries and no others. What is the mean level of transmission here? 1.41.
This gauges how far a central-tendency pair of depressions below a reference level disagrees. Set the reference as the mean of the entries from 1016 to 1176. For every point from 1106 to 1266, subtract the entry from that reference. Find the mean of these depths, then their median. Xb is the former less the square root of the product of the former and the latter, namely 0.0000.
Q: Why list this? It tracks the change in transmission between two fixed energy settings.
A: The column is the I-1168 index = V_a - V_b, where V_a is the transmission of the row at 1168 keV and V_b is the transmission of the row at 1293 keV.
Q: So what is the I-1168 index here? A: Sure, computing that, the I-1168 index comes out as 0.018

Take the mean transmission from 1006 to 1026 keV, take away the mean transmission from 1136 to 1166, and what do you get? 0.021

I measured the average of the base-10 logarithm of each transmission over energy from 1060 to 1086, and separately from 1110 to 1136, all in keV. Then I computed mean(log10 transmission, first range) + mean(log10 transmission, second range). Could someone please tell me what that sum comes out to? 0.304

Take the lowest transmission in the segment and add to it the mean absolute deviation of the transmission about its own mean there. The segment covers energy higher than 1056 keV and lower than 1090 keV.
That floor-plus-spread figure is 1.41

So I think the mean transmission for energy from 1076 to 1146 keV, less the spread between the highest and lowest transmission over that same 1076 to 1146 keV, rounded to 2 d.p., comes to 1.35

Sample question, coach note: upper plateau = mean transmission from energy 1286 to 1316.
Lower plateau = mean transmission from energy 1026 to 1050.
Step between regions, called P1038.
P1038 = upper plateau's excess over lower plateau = -0.004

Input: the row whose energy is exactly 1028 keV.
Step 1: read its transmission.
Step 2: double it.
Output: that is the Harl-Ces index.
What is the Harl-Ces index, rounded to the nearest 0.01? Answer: 2.86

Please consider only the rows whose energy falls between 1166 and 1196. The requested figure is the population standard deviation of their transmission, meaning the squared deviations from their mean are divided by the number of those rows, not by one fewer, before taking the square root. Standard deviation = 0.0132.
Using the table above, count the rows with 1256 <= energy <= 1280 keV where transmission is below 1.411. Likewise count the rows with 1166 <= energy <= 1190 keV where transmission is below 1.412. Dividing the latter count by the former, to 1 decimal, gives 1.0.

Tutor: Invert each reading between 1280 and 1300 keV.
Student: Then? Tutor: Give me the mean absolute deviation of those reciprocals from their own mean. 0.0030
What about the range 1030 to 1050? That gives 0.0051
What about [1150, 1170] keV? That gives 0.0010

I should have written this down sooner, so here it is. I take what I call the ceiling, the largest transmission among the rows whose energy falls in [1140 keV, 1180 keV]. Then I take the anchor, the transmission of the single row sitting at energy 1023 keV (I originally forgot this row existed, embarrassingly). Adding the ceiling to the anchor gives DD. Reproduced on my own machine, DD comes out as 2.84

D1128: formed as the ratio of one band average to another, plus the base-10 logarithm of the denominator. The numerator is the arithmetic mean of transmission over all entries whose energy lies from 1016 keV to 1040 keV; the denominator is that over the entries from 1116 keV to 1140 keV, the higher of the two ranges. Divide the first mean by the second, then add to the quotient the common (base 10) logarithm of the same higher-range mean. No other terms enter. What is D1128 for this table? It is 1.16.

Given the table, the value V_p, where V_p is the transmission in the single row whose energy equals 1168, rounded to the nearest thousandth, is 1.414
